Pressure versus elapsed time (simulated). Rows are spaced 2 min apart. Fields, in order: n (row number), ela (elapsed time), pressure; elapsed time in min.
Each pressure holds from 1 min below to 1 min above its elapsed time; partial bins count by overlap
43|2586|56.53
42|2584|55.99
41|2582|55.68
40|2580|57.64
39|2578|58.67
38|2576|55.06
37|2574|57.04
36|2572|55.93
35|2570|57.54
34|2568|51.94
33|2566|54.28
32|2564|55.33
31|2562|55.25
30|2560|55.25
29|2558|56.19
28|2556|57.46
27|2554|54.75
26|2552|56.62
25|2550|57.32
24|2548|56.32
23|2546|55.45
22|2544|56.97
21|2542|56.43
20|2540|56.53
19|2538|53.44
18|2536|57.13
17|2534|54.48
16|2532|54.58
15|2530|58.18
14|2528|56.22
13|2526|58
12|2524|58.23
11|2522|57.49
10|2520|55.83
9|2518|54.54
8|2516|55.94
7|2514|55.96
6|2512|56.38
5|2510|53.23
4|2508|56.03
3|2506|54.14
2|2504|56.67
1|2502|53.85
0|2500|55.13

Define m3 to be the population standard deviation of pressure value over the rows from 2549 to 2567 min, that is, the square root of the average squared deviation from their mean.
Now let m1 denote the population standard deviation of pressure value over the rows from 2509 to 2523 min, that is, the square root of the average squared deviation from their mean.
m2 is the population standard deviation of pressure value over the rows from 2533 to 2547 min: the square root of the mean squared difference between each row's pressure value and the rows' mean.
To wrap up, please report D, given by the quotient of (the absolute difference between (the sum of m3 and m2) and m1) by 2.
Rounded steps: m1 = 1.3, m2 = 1.28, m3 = 1.1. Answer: 0.54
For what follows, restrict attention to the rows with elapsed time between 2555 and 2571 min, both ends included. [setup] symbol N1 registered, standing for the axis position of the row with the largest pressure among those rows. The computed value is 2570 min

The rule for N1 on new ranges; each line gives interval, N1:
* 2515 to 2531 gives 2524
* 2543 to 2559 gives 2556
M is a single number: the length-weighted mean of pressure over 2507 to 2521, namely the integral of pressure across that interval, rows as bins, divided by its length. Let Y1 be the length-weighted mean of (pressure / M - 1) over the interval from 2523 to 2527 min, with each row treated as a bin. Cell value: 0.049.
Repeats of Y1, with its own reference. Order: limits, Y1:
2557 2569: -0.013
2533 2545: 0.007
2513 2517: 0.010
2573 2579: 0.027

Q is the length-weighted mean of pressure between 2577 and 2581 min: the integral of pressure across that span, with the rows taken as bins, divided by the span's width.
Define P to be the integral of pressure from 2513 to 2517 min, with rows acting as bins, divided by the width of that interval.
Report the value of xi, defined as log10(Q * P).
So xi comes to 3.51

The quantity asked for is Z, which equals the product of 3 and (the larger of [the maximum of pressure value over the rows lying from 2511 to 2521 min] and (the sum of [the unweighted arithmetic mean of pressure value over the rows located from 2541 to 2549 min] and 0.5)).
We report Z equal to 170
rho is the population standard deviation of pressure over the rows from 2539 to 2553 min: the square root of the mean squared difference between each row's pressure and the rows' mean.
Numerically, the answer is 0.54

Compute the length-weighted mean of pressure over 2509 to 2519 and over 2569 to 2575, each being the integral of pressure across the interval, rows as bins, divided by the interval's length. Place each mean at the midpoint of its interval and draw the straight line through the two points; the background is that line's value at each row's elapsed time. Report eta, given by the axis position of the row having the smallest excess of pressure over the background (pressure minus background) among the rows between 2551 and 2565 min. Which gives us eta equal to 2554 min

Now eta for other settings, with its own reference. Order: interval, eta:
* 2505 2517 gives 2510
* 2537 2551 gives 2538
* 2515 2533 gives 2532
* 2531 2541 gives 2538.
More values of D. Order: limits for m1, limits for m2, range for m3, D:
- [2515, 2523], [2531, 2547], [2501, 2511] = 0.77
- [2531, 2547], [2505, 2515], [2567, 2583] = 0.96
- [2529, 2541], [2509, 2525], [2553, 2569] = 0.64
